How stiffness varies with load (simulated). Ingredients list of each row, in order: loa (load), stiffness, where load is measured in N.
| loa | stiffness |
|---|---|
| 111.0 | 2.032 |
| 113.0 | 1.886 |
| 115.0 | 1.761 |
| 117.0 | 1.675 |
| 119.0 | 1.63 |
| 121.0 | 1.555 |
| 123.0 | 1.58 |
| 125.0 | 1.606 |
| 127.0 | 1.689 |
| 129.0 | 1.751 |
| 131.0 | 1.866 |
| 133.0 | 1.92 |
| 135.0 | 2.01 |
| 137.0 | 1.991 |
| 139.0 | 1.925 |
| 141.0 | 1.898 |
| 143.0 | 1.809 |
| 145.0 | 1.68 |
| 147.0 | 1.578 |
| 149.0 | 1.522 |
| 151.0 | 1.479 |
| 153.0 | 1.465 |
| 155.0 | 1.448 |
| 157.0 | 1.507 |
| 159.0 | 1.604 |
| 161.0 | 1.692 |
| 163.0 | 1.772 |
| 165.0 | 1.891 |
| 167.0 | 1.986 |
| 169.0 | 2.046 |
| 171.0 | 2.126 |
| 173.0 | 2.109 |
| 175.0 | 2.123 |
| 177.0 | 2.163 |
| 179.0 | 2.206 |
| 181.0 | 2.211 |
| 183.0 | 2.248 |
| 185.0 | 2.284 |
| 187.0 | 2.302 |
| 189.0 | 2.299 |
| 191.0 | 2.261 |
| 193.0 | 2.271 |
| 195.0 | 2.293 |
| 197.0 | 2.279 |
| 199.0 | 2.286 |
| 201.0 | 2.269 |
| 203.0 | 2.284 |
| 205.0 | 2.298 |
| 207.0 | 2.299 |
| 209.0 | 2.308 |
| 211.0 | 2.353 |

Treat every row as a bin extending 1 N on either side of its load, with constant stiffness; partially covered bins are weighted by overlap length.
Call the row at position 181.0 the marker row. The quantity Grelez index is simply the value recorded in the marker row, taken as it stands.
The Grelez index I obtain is 2.211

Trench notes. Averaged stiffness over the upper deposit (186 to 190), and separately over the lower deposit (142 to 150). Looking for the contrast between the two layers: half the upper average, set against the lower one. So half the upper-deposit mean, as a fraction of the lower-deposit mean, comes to 0.70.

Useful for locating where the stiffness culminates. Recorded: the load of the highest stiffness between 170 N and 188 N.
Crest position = 187.0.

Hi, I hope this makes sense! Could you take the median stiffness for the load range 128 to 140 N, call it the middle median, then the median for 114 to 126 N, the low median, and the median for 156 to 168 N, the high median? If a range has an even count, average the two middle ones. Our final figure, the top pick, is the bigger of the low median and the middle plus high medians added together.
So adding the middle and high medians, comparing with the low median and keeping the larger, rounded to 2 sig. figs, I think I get 3.7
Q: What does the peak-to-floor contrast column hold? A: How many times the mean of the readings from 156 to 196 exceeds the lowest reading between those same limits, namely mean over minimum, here 1.37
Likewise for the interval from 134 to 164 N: 1.17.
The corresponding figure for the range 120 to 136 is 1.12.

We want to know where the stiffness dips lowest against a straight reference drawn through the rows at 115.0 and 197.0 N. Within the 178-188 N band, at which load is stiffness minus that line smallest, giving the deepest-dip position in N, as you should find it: 181.0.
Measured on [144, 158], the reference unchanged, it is 155.0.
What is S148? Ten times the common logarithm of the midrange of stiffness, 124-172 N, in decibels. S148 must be 2.5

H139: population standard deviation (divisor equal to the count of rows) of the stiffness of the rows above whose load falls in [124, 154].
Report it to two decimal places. 0.18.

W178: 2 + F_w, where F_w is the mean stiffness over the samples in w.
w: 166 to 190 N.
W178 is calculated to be 4.2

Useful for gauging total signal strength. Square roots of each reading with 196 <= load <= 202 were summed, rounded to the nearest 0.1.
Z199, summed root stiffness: 4.5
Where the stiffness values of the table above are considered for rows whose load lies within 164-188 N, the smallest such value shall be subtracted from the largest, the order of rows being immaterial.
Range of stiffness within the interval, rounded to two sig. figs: 0.41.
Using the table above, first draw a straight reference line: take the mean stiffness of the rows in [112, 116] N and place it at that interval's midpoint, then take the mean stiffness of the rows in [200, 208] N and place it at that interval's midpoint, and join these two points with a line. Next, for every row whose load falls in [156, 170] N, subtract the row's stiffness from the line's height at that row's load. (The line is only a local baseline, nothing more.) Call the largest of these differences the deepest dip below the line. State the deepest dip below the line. 0.54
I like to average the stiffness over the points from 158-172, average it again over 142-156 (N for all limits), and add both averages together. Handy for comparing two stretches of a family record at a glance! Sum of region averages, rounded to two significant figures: 3.4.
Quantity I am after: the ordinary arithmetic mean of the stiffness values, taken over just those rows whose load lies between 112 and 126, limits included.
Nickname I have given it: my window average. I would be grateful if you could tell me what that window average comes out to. 1.7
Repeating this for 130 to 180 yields 1.8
